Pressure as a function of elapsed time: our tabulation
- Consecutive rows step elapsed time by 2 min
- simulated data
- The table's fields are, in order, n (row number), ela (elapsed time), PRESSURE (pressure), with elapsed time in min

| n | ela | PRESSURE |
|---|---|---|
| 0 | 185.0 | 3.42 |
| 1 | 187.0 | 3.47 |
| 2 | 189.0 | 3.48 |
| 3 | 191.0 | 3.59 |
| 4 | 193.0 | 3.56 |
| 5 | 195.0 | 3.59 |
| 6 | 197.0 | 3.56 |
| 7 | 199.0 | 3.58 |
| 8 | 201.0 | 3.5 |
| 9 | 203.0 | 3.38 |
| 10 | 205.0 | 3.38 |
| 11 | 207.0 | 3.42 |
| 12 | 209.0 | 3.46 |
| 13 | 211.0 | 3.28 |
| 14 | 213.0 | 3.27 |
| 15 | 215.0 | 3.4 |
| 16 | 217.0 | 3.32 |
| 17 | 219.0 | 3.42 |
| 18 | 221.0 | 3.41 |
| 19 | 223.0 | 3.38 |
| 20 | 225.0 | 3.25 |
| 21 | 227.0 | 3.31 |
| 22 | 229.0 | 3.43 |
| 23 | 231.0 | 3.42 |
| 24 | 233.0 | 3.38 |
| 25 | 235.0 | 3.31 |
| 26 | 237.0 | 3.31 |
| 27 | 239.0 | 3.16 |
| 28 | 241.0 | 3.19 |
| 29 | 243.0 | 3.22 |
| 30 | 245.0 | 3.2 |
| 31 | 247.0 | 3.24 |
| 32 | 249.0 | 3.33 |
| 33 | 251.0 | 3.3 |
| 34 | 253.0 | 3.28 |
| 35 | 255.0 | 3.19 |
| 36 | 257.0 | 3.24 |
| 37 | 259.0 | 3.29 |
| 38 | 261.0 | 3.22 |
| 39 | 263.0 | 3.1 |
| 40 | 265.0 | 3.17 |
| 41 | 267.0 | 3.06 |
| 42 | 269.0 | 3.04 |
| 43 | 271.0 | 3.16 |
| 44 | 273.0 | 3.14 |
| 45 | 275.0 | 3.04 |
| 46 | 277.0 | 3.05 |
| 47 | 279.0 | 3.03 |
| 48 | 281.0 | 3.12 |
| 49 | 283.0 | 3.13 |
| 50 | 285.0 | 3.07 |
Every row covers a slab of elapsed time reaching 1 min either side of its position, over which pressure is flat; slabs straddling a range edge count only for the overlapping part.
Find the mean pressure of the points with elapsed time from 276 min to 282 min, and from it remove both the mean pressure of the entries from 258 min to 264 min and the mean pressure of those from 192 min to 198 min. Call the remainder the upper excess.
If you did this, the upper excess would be -3.71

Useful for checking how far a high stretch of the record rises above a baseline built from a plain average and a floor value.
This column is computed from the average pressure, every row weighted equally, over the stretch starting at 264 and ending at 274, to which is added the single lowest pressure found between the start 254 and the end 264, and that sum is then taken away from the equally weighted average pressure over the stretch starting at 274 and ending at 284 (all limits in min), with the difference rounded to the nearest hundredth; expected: -3.14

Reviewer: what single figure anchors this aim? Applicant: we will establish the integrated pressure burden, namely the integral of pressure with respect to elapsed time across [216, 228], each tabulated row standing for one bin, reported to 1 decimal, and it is 40.2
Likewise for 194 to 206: 42.0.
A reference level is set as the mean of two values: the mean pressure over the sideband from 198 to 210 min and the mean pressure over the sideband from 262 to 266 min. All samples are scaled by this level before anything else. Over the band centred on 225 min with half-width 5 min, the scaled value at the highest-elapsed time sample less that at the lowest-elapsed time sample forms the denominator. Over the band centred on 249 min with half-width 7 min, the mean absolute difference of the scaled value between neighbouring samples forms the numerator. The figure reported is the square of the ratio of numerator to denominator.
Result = 6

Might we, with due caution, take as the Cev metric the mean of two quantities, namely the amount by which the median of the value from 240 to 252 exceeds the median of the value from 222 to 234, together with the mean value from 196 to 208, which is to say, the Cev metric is 1.66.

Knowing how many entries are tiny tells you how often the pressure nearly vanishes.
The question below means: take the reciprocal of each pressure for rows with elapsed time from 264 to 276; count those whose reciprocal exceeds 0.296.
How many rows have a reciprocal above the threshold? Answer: 6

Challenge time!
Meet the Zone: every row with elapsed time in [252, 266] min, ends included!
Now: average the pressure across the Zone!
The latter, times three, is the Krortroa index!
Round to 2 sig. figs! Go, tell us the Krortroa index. 9.6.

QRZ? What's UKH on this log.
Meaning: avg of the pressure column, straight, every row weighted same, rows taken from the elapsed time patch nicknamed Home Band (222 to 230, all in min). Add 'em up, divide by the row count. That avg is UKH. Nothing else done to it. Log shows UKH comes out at 3.34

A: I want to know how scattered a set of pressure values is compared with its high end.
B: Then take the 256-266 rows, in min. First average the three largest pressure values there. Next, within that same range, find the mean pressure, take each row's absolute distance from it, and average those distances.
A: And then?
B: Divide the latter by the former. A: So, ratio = 0.0170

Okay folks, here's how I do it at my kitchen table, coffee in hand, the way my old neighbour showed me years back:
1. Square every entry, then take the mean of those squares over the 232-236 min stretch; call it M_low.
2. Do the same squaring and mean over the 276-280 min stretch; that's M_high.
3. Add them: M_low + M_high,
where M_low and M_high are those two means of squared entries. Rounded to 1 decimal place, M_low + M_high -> 20.4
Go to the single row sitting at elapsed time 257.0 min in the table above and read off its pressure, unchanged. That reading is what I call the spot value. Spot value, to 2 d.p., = 3.24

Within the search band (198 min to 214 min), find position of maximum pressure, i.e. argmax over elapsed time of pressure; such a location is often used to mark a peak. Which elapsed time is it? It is 199.0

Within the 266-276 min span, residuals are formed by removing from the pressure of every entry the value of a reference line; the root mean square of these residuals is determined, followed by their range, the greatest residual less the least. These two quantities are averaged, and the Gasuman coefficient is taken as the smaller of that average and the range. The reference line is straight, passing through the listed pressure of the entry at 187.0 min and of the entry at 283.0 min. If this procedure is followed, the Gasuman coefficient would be 0.114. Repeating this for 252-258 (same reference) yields 0.059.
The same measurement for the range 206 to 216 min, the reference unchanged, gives 0.126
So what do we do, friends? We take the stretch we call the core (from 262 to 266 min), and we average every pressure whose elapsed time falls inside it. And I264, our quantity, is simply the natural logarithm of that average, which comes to 1.14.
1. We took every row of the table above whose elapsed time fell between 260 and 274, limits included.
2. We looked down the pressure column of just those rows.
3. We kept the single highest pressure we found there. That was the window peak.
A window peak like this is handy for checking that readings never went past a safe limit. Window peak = 3.22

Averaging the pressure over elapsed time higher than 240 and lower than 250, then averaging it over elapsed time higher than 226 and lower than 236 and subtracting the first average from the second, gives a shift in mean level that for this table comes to 0.134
